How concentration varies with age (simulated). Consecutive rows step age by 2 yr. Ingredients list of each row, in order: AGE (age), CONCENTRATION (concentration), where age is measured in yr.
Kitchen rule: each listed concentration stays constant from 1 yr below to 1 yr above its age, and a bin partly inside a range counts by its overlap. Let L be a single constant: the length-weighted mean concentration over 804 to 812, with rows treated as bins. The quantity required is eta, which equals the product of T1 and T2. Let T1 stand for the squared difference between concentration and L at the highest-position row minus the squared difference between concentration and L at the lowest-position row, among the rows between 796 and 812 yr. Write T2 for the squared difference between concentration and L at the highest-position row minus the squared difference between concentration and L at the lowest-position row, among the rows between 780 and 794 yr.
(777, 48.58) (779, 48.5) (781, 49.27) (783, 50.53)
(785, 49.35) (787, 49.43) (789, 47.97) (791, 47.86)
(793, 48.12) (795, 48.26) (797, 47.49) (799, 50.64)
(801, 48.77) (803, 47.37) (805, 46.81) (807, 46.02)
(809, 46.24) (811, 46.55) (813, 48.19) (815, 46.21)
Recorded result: 6.1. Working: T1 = -1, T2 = -5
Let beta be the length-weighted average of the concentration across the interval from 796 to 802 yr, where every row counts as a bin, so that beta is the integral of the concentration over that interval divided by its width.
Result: 49.0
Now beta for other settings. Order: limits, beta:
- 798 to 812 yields 47.5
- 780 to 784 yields 49.9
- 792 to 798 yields 48.0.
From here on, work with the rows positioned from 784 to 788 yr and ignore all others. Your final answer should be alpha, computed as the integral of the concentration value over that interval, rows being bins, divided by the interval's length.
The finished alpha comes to 49.4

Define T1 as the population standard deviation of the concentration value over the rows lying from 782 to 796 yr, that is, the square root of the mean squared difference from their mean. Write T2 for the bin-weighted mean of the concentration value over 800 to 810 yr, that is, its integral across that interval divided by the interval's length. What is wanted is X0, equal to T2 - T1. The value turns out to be 46.1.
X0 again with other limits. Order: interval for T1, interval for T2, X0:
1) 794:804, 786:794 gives 47.2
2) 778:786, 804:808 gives 45.7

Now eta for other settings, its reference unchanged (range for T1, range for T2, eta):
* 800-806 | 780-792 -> 33.1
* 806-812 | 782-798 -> 2.0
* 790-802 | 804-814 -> 10.5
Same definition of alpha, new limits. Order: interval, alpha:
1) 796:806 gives 48.2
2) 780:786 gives 49.7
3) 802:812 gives 46.6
